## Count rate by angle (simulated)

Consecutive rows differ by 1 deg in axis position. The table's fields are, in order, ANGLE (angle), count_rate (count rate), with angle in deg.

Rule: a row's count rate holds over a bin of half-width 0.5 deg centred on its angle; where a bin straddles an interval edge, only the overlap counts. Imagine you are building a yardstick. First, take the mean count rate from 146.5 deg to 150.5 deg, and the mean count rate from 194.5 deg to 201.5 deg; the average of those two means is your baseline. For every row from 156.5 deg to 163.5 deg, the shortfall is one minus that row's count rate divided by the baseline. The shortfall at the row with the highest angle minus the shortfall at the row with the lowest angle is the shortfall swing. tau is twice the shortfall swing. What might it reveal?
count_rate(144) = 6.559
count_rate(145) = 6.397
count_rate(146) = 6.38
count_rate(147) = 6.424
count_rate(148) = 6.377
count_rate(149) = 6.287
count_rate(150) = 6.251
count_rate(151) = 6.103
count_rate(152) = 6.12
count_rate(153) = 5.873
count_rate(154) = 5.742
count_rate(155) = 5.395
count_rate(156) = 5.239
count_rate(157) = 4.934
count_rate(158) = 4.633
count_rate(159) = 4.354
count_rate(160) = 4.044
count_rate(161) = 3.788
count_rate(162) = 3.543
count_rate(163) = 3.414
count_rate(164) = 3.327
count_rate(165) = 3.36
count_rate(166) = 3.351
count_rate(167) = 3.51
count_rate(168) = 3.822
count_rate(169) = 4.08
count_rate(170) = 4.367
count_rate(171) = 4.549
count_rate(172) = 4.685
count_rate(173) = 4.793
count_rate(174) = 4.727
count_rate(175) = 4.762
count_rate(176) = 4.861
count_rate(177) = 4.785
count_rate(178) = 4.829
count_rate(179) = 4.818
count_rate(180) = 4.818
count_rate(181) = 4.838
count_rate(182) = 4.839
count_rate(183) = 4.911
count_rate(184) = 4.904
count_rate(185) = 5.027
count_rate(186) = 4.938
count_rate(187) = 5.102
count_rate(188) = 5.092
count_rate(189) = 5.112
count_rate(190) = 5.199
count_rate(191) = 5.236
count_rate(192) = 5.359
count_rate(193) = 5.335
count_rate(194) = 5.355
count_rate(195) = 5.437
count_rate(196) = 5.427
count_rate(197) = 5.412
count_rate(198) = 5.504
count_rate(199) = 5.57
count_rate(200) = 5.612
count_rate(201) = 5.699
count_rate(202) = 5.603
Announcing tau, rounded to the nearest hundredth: 0.51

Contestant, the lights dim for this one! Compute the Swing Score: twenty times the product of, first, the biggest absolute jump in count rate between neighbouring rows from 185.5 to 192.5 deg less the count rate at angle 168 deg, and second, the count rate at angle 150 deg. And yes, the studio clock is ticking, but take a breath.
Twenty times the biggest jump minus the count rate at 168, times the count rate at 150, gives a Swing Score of -457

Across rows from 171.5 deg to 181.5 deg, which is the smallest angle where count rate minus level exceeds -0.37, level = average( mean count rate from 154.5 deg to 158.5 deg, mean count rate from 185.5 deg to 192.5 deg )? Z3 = 173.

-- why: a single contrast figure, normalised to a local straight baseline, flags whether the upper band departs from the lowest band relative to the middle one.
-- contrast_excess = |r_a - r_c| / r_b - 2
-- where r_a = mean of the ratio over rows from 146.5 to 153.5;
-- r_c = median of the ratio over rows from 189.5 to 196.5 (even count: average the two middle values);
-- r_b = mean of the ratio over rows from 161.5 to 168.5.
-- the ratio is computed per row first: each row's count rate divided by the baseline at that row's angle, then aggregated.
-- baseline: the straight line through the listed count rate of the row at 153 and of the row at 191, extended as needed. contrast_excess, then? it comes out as -1.97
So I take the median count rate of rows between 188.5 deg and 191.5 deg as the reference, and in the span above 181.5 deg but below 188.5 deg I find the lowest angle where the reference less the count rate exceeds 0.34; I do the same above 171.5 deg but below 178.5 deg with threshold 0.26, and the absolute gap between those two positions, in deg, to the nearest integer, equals 10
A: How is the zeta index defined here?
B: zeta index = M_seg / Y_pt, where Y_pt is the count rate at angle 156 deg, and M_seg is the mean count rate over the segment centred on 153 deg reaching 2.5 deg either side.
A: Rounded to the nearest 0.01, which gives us 1.12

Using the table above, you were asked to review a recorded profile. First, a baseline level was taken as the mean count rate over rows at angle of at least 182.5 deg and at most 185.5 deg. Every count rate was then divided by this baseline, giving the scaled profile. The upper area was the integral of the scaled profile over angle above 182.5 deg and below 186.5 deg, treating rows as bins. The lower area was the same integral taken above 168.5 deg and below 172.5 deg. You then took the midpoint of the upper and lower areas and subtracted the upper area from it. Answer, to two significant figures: -0.21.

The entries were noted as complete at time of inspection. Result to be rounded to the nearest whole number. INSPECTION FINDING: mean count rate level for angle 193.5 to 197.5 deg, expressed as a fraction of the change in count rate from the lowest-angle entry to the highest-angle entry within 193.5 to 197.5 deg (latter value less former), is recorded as 95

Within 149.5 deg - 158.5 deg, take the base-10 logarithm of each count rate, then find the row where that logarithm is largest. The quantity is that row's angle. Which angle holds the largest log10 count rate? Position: 150 deg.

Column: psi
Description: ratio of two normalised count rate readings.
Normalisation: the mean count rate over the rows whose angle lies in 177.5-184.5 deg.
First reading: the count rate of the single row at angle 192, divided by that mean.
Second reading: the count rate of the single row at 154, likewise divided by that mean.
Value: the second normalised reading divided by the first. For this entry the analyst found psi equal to 1.1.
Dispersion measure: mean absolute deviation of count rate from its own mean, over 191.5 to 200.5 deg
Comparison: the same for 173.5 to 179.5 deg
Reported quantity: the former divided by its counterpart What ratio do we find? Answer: 2.0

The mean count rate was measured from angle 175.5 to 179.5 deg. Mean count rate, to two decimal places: 4.82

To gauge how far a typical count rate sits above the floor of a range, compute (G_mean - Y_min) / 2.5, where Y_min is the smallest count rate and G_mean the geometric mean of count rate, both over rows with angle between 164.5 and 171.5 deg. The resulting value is 0.19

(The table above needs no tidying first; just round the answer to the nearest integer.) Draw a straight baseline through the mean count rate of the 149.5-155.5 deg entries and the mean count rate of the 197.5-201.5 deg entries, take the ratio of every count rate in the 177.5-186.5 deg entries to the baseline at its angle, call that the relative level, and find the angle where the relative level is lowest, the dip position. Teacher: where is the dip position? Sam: 179 deg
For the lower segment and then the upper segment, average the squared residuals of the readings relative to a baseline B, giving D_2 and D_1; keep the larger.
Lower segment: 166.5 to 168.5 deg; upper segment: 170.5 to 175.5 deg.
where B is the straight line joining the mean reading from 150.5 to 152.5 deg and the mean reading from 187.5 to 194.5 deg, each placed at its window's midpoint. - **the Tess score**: 4.4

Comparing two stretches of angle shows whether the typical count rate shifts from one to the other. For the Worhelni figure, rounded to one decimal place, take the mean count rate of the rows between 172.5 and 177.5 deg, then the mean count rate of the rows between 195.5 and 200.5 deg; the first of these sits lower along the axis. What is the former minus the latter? -0.7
